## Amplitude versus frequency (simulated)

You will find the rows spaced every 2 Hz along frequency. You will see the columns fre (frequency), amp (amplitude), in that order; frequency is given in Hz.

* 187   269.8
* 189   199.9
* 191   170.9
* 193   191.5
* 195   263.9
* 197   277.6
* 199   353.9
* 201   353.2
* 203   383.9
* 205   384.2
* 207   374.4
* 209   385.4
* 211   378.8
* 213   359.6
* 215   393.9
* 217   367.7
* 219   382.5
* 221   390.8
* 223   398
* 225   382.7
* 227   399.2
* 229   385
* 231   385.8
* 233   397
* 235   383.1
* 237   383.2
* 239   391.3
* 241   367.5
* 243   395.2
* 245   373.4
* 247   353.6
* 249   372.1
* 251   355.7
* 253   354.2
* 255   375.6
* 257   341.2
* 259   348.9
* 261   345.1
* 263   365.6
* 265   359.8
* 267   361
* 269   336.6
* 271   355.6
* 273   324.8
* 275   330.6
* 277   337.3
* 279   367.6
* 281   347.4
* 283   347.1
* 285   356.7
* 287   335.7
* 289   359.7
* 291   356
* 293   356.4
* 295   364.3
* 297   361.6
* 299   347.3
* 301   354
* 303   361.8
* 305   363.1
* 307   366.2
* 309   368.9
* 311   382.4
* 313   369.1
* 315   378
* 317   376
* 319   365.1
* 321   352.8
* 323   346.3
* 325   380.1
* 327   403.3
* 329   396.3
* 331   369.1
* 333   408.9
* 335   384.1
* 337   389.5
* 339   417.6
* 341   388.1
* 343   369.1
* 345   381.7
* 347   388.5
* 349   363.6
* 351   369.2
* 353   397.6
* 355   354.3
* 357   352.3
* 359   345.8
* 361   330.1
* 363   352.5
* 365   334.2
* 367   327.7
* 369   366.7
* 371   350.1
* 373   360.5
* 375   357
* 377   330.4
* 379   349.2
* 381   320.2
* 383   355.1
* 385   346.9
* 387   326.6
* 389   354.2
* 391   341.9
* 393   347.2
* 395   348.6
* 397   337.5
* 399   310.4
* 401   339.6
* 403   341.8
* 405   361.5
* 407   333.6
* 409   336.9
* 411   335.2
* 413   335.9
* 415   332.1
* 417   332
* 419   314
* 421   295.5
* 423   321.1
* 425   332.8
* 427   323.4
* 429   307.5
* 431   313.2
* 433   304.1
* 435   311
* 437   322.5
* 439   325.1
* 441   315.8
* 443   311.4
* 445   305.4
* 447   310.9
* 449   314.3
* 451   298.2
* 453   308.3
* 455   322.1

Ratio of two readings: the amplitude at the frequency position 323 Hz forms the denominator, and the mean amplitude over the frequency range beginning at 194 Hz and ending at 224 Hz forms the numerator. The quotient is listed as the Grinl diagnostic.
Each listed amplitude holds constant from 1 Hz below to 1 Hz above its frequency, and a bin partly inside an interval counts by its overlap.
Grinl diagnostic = 1.05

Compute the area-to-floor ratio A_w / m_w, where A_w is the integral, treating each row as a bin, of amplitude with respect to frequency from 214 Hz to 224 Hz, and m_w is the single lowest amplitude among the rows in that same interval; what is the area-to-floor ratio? 10.5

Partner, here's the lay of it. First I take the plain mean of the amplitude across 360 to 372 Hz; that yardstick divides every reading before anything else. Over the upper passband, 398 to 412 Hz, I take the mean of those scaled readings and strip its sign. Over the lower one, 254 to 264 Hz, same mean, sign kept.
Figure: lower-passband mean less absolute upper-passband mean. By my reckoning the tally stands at 0.05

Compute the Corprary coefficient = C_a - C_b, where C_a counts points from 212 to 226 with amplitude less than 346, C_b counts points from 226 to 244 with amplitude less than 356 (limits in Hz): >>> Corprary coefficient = 0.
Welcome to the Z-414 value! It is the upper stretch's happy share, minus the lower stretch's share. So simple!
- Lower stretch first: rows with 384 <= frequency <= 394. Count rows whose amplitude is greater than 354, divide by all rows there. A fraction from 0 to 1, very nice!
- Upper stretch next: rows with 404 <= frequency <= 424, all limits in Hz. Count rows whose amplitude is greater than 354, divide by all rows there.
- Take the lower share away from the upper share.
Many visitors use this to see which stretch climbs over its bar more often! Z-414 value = -0.10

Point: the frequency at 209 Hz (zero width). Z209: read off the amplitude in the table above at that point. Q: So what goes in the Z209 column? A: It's 385.4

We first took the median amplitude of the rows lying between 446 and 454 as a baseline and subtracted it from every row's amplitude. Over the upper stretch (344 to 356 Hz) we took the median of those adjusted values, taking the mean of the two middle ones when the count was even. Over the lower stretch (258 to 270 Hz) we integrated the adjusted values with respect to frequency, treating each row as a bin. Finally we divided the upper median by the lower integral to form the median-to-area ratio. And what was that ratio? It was 0.13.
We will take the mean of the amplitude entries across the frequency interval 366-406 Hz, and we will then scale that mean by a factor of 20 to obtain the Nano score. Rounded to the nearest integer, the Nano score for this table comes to 6873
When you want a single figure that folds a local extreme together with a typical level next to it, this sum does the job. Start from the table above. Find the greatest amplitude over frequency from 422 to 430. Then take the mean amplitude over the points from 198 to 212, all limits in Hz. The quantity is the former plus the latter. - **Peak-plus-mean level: 706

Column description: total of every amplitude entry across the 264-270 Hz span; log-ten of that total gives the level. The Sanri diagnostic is 3.024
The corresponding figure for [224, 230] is 3.067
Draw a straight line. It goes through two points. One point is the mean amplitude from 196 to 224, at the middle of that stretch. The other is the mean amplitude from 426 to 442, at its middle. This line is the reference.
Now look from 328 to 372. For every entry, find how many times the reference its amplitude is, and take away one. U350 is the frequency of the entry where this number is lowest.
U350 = 367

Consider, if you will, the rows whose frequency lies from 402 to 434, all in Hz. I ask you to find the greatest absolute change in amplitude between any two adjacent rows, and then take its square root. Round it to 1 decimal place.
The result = 5.3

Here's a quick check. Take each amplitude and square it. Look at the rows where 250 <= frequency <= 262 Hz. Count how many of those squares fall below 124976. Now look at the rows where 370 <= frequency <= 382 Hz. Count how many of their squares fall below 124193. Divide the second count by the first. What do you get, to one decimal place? 1.3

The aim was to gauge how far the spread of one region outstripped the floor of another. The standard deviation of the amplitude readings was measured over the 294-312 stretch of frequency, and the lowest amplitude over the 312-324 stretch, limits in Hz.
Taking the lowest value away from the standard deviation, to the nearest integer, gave -337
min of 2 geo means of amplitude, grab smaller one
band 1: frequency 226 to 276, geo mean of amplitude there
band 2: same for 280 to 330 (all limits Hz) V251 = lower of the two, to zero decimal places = 364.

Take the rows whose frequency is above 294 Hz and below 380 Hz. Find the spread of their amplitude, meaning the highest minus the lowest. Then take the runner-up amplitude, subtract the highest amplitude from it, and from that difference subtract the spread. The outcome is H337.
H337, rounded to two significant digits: -99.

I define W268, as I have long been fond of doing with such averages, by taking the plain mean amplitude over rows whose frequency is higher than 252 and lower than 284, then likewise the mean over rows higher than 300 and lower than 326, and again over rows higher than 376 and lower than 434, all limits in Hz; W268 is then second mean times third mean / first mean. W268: 348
